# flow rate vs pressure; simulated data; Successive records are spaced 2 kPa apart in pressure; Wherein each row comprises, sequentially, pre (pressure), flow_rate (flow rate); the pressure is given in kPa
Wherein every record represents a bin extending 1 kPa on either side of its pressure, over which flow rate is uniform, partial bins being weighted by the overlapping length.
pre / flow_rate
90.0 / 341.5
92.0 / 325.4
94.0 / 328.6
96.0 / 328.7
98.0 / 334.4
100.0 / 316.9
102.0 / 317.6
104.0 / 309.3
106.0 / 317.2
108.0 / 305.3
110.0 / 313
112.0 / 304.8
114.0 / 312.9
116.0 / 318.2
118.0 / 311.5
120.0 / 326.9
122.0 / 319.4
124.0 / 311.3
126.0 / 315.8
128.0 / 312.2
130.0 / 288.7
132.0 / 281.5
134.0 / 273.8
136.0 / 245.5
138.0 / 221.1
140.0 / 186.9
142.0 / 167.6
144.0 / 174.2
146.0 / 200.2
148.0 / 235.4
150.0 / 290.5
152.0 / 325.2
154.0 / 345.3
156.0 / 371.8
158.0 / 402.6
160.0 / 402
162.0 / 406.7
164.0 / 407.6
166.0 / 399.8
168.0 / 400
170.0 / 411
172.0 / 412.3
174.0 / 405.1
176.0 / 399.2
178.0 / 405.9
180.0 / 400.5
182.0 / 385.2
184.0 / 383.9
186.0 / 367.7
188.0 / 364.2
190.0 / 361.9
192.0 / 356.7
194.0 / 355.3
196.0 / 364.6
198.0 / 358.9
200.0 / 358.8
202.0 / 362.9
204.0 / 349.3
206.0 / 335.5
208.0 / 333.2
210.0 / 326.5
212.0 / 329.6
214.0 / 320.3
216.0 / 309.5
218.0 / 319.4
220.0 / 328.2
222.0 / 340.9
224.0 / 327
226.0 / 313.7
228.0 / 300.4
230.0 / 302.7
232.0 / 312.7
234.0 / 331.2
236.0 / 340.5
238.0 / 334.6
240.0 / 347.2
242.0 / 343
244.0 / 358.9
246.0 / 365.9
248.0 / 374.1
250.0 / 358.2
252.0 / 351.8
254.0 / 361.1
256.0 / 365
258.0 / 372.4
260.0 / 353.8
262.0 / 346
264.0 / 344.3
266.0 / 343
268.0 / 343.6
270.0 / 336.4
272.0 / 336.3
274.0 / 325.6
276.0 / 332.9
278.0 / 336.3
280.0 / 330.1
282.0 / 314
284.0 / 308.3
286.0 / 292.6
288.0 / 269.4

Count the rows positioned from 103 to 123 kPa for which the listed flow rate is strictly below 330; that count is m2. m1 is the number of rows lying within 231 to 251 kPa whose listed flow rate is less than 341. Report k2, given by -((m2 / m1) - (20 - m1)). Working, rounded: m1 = 4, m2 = 10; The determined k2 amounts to 13.5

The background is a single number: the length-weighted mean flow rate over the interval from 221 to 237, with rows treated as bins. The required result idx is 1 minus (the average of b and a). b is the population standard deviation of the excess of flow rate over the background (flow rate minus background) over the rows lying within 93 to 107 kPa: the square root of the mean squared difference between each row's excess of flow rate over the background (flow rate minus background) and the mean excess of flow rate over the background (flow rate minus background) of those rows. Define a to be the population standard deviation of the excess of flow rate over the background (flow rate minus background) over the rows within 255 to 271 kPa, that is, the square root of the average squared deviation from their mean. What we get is -8.9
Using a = 12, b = 8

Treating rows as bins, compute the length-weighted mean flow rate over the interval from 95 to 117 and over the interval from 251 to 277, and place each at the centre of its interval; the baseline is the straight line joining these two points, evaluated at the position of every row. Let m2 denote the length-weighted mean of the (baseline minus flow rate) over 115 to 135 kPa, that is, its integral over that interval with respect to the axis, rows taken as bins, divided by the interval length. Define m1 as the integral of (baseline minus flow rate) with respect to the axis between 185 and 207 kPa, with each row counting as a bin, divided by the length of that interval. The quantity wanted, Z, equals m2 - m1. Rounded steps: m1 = -24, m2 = 14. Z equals 38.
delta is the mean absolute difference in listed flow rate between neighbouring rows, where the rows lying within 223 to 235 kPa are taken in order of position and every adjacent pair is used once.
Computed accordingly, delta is 11.5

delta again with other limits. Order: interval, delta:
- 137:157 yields 28.6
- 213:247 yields 10.5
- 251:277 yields 6.3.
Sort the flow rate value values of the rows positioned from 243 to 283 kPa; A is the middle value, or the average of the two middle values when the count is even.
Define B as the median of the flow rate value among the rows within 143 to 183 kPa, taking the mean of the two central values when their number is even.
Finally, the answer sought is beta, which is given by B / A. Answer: 1.16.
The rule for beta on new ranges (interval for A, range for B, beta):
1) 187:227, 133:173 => 0.99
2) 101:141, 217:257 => 1.09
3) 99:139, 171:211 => 1.17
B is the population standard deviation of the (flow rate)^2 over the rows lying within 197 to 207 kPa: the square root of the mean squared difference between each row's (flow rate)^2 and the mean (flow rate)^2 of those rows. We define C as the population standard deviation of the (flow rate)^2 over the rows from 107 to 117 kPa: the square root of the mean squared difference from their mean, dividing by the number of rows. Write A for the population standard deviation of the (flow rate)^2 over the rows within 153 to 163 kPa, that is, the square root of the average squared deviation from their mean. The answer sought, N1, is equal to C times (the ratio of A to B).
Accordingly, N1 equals 8254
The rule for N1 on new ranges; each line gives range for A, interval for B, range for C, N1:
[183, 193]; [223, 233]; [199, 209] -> 9615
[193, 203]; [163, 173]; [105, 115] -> 1646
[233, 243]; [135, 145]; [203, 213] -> 1696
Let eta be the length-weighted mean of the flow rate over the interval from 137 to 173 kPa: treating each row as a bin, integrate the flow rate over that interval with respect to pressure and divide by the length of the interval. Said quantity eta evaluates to 320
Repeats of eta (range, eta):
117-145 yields 267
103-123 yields 314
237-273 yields 352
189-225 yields 341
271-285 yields 326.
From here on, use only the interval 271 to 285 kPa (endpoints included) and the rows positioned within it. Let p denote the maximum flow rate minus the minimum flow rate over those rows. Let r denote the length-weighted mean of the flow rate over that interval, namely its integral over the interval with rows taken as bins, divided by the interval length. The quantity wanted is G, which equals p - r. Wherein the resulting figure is -298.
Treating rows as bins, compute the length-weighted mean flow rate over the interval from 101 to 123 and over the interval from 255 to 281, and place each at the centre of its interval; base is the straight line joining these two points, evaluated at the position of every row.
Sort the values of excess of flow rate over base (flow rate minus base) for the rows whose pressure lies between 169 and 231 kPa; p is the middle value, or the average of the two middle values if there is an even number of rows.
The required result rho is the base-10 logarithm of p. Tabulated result 1.44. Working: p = 27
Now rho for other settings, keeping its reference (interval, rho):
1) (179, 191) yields 1.68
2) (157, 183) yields 1.90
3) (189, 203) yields 1.46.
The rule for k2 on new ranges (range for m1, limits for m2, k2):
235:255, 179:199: 18.0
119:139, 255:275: 9.9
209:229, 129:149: 9.0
